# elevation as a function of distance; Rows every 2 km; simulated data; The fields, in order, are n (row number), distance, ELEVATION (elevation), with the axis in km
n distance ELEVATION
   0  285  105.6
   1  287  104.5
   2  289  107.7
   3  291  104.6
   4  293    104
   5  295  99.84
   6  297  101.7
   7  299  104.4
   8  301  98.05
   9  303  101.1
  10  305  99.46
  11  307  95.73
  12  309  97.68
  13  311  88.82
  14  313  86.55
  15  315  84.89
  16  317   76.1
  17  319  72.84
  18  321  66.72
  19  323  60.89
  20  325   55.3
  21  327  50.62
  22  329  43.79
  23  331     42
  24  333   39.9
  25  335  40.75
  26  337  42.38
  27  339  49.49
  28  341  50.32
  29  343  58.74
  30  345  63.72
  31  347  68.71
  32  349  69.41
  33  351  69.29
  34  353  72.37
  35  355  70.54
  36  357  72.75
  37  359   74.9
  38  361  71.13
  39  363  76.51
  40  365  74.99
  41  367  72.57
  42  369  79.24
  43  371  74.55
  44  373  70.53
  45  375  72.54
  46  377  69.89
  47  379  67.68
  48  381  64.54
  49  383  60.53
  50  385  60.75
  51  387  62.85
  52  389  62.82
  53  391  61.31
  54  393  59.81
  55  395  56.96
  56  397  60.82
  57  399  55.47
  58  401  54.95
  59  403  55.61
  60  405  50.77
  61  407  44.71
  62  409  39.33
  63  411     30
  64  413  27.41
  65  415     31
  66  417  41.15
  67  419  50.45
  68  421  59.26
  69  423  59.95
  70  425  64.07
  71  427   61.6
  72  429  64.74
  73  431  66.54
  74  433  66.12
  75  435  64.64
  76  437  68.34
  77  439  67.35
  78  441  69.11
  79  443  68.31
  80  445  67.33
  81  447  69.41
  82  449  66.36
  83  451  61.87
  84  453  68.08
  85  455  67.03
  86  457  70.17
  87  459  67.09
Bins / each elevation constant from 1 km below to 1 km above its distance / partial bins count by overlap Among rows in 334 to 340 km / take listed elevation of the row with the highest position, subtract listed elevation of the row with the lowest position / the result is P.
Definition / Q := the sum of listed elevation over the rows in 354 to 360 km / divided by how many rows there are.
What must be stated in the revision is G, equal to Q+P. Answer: 81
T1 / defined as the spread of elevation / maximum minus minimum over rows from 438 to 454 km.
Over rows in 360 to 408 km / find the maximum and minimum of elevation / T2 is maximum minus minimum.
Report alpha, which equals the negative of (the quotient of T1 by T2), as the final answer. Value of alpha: -0.2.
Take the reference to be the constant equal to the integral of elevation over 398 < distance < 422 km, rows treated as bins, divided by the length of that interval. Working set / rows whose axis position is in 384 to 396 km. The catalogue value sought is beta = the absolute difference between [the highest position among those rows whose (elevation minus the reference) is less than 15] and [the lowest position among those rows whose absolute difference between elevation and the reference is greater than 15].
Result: 10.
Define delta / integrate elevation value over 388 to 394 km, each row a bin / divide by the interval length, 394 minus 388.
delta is 61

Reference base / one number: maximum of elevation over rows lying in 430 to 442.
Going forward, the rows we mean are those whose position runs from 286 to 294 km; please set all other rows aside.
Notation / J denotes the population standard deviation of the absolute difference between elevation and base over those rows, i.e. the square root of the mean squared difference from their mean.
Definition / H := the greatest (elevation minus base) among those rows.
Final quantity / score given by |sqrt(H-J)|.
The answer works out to 6.1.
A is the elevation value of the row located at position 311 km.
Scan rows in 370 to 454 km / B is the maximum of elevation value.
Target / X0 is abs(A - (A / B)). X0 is 88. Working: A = 88.82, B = 74.55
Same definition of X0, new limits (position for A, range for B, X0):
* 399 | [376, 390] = 55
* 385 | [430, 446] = 60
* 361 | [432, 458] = 70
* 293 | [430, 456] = 103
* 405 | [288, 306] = 50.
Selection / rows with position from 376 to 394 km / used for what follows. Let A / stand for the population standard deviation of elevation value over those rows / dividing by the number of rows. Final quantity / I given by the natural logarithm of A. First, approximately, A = 3.2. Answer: 1.18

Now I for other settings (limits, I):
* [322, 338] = 1.98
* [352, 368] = 0.66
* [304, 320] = 2.21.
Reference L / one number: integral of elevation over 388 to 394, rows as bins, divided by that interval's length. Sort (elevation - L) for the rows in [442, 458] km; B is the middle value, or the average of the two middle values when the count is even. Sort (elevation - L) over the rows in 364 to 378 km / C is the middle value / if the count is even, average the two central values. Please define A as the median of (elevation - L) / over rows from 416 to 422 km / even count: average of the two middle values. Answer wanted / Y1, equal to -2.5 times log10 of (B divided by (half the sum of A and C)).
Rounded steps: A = -11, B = 6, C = 11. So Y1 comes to -3.8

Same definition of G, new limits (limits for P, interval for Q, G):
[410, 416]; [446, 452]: 67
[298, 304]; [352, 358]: 69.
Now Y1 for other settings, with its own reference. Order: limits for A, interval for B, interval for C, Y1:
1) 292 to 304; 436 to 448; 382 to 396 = 1.1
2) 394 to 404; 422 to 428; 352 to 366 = 2.5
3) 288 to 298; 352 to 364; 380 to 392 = 0.7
